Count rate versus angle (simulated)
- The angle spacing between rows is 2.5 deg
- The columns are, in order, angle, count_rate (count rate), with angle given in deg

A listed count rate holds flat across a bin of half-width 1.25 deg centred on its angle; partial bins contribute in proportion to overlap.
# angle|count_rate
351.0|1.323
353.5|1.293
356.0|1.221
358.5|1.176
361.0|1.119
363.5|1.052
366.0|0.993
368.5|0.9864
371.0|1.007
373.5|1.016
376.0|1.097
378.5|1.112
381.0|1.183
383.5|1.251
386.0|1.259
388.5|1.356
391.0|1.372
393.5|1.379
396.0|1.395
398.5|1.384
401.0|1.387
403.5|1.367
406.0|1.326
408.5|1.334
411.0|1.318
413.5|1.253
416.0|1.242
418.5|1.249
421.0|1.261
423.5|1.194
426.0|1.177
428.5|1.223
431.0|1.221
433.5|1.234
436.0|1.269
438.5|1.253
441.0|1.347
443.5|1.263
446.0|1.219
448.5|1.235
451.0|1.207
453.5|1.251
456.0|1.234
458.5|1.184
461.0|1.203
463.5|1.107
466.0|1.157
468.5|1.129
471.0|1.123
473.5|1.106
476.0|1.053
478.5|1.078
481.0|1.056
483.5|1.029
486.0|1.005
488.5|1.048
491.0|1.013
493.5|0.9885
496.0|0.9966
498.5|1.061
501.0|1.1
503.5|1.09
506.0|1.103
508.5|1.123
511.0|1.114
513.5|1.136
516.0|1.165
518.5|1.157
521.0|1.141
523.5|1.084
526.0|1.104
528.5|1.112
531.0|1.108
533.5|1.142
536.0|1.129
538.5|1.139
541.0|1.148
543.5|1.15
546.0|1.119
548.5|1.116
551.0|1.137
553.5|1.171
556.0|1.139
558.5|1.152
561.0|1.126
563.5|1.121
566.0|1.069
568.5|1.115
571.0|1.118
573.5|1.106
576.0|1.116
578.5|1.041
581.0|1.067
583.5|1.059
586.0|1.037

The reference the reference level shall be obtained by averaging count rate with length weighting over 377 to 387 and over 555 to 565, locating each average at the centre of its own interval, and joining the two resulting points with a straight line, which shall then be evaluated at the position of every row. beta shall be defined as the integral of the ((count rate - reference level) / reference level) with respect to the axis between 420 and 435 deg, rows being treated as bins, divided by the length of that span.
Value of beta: 0.03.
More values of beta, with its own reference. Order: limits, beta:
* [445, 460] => 0.04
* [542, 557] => 0.00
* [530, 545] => 0.00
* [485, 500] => -0.12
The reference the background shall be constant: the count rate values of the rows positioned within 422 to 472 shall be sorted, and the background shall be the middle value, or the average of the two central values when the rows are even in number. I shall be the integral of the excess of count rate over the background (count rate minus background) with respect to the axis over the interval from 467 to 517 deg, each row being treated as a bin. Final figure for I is -7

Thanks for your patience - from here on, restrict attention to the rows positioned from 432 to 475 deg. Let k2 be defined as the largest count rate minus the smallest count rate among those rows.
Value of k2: 0.24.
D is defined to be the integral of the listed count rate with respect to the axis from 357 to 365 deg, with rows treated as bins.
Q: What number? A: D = 9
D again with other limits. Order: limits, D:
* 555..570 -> 17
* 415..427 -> 15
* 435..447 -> 15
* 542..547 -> 6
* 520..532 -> 13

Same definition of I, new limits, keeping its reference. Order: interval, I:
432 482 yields -2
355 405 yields -1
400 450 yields 2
